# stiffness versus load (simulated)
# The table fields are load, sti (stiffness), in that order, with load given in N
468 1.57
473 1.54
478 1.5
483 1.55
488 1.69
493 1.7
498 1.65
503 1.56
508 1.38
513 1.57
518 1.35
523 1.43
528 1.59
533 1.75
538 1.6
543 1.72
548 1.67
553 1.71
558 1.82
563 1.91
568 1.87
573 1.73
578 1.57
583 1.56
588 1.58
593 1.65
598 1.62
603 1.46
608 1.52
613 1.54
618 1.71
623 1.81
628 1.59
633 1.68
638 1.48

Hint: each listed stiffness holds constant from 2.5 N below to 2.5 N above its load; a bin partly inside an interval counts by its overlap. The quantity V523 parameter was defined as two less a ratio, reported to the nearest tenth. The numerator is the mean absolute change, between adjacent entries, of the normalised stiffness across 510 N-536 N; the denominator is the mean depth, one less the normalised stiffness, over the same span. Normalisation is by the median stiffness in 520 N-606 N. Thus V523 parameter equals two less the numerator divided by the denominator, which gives 0.6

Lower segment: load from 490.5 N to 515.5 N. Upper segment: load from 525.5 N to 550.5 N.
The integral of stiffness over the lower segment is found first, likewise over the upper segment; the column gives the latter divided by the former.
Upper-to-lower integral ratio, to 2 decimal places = 1.06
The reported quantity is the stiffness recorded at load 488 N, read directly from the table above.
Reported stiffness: 1.69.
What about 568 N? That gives 1.87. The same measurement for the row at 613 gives 1.54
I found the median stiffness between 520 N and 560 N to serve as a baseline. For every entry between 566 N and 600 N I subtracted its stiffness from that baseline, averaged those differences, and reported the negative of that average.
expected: -0.04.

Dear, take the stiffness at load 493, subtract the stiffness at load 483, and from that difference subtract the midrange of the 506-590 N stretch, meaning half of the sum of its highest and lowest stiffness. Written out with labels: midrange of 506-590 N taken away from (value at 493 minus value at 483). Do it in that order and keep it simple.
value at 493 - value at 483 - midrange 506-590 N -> -1.48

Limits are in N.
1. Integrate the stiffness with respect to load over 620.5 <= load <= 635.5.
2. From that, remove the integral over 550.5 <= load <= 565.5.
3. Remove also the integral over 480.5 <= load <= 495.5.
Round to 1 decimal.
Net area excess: -26.5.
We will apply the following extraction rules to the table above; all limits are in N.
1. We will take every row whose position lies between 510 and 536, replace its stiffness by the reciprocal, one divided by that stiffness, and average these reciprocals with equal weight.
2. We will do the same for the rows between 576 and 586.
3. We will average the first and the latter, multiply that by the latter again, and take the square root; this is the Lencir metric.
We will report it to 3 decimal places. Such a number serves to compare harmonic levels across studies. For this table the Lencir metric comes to 0.643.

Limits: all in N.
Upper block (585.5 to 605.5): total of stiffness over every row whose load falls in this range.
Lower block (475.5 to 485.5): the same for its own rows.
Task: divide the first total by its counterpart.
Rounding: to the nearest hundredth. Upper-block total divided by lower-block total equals 2.07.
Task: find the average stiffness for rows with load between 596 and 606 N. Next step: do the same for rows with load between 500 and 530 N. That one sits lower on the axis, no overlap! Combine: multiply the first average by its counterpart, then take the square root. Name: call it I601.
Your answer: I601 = 1.51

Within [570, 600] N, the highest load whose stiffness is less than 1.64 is 598 N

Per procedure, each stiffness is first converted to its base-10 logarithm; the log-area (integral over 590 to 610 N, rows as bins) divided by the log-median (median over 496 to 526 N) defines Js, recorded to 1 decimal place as 22.2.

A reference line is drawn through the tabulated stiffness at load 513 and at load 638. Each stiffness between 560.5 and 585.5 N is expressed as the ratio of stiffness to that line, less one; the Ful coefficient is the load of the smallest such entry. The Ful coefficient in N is 583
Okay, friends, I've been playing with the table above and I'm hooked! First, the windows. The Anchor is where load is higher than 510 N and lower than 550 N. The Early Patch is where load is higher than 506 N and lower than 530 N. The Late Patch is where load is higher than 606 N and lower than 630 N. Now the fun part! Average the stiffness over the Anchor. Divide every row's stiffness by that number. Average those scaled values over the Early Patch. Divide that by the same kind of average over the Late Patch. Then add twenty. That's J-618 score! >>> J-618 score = 20.9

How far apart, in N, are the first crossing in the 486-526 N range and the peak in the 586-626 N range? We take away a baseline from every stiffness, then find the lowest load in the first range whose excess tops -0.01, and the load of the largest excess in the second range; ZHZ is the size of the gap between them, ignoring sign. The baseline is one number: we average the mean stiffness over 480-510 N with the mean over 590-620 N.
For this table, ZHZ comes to 135 N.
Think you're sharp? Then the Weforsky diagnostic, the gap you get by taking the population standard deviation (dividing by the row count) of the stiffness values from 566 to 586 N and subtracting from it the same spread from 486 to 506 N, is 0.07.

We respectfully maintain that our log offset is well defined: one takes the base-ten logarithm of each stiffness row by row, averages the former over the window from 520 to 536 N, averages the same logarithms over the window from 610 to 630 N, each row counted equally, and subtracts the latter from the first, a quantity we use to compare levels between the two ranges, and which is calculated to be -0.02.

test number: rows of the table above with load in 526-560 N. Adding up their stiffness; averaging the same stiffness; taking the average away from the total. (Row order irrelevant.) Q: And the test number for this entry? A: 10.2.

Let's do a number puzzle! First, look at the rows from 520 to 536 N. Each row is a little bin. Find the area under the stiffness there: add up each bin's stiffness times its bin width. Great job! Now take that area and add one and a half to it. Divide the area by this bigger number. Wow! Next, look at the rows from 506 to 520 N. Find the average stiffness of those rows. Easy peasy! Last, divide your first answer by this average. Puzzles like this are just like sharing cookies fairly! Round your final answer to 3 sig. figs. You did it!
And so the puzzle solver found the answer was 0.656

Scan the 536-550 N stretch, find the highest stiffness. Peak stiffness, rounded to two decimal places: 1.72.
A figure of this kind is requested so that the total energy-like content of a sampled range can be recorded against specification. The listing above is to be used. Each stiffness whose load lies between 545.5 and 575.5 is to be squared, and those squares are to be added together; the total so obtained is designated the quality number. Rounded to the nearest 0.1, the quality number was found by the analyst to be 19.2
